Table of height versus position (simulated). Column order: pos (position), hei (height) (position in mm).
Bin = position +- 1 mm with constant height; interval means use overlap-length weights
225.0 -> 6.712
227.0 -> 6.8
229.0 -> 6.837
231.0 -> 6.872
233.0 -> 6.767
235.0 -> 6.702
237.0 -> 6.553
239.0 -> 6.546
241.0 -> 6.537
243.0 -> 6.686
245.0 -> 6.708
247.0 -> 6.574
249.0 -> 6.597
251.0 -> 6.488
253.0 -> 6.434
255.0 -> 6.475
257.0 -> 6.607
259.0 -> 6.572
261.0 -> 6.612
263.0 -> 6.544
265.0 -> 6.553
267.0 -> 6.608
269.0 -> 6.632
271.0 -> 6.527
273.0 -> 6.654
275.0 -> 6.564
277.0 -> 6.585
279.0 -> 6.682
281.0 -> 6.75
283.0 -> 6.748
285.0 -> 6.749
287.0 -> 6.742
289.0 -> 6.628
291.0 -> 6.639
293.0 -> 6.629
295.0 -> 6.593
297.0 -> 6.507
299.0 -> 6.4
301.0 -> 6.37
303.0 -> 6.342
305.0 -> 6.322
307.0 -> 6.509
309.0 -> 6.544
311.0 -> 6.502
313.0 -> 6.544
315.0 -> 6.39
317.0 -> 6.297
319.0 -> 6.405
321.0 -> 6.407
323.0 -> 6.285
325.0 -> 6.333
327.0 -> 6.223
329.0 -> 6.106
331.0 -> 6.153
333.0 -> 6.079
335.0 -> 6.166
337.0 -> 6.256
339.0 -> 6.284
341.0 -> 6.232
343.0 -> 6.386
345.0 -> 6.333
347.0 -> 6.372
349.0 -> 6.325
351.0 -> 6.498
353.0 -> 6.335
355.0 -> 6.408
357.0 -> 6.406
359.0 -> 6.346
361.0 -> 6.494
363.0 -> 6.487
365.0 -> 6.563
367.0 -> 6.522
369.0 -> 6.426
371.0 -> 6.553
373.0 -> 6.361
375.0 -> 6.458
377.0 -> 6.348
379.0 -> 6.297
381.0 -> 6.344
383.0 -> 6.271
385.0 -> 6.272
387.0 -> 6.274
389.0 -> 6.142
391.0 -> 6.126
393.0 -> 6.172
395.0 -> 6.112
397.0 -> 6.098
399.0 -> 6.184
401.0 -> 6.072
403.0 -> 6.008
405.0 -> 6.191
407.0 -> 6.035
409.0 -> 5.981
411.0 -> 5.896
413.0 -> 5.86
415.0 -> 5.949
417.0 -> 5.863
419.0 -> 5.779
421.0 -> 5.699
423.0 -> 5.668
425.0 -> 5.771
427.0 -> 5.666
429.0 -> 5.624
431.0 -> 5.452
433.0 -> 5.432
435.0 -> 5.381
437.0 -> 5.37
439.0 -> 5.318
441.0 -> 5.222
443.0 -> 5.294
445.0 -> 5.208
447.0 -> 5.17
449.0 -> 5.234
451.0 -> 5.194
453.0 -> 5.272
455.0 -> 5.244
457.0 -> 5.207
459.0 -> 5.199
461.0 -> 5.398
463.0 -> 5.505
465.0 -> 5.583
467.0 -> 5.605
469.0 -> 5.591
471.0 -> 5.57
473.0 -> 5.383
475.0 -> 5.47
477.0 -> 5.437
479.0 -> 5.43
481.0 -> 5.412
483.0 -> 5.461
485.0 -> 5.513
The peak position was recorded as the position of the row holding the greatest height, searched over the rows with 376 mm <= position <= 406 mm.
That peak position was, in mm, 377.0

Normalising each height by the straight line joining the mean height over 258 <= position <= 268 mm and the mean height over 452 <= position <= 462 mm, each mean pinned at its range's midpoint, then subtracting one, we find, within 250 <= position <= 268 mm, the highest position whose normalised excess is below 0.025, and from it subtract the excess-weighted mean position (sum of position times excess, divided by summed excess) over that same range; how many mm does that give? 14.5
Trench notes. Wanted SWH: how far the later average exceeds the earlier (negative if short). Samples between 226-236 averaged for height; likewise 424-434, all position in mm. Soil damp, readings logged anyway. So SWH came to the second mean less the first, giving -1.21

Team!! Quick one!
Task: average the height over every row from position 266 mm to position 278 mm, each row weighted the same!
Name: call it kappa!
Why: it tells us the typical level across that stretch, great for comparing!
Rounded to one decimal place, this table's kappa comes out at 6.6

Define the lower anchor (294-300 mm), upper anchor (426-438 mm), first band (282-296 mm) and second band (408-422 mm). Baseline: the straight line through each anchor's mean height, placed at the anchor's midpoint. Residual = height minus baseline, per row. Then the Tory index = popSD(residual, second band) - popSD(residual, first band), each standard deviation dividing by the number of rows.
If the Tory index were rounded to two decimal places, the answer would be 0.03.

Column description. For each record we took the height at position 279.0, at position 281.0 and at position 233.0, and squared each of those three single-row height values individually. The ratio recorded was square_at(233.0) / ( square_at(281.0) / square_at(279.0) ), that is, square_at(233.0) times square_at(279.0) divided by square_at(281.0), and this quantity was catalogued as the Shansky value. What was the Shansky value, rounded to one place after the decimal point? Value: 44.9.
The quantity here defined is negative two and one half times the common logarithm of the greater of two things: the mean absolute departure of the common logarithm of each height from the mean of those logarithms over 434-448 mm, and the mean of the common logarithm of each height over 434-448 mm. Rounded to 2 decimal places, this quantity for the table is 0.35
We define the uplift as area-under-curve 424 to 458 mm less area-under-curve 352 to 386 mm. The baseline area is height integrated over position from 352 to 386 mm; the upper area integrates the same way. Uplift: -36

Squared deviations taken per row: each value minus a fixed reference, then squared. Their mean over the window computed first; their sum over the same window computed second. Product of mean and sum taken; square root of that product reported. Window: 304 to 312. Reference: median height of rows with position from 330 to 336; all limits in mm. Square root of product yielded 0.21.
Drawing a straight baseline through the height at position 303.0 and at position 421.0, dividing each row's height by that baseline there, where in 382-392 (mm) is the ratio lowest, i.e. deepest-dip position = 391.0 mm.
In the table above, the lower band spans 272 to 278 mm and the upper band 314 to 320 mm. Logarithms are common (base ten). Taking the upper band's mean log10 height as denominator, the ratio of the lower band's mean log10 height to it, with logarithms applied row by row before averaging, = 1.02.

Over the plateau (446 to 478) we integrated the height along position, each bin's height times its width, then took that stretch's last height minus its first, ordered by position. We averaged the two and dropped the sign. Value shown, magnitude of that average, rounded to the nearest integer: 86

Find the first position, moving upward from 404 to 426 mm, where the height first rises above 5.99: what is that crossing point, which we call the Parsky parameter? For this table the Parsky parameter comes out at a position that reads 405.0 mm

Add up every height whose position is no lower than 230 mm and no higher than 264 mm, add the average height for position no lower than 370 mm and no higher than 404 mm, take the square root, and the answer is 10.89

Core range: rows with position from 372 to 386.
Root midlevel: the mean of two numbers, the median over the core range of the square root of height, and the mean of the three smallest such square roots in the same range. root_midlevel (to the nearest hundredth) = 2.51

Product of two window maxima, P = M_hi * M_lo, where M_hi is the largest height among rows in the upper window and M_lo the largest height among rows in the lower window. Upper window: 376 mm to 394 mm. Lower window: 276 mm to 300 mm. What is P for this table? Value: 42.8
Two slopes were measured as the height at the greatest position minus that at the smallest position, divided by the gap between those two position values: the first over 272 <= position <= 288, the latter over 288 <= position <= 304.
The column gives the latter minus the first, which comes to -0.0267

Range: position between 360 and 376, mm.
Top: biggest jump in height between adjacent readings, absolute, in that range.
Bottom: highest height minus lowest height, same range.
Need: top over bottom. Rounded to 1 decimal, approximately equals 1.0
